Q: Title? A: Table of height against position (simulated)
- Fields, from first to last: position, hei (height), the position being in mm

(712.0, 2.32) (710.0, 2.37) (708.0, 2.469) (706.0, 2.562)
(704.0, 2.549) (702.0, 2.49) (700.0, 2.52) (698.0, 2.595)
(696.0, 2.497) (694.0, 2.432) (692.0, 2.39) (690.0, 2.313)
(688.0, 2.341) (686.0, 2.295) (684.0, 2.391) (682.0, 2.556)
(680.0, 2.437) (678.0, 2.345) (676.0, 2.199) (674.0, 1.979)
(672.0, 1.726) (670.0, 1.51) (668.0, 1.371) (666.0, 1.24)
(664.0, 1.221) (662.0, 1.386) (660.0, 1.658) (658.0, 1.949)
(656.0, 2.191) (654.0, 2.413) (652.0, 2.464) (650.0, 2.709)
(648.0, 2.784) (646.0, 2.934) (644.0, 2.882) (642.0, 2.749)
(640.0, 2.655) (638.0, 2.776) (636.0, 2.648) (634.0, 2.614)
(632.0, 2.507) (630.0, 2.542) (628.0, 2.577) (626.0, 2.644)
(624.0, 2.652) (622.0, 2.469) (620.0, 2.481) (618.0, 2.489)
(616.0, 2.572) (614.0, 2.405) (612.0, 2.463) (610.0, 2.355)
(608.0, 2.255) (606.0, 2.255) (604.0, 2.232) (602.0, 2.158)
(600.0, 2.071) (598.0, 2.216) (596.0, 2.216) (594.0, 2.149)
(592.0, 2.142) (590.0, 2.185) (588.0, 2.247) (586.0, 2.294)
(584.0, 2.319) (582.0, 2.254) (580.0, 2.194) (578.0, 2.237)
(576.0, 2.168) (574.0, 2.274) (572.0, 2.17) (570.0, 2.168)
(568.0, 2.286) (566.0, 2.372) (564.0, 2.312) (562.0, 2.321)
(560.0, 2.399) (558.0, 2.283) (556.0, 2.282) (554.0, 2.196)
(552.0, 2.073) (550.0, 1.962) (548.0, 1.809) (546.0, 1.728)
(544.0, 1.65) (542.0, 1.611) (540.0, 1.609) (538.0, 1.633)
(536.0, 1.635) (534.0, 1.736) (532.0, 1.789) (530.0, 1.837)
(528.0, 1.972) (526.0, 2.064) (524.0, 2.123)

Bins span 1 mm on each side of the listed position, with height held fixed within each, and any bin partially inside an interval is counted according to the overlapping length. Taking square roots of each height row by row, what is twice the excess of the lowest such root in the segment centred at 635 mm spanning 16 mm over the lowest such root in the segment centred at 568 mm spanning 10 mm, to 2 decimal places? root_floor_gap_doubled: 0.22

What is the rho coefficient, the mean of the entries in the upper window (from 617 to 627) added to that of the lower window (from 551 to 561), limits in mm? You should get 4.8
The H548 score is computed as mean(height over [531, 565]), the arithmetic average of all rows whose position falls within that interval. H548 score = 1.9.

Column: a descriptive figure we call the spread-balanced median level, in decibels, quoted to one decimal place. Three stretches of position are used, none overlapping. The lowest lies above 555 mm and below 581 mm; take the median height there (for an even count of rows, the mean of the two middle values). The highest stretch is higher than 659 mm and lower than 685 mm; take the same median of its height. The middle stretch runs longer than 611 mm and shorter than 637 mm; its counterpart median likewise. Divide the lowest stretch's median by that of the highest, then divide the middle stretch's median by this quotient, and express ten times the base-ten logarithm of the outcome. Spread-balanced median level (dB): 2.8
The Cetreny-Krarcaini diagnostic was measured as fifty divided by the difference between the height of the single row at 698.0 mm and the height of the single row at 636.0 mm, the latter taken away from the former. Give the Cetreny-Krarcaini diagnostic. -943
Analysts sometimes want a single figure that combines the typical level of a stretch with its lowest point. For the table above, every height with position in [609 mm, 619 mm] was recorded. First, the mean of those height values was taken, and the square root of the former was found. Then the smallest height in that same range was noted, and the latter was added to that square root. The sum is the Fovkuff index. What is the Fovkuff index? 3.92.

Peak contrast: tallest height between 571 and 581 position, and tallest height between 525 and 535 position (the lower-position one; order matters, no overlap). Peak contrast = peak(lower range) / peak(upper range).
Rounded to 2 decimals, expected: 0.91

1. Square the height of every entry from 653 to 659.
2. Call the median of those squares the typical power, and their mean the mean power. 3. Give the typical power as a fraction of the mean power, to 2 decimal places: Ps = 1.00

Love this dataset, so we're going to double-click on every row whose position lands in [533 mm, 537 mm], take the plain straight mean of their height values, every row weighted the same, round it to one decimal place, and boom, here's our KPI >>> 1.7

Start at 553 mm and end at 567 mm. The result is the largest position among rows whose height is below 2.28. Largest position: 554.0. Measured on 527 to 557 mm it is 554.0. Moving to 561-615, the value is 608.0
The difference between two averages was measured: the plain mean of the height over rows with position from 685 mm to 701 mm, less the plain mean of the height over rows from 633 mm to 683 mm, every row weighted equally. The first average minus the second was 0.21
